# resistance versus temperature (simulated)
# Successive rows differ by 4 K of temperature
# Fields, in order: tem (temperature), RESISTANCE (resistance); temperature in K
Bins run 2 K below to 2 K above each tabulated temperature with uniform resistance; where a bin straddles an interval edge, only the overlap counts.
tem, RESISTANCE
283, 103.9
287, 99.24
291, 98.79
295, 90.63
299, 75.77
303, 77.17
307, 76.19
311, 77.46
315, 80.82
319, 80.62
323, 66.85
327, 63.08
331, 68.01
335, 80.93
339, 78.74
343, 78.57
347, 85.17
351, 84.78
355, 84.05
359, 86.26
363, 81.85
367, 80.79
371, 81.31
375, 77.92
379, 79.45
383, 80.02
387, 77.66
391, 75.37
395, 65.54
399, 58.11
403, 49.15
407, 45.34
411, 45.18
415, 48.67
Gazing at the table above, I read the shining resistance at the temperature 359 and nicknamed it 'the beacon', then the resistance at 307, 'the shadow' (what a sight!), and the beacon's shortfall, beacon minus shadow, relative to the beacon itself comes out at 0.12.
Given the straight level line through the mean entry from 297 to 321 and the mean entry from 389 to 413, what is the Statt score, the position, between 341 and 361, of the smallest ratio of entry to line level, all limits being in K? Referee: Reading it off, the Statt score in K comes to 343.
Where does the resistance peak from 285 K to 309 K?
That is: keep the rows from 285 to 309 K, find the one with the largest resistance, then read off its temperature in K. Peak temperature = 287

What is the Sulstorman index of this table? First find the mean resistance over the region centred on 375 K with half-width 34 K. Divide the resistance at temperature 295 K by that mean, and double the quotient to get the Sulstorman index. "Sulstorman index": 2.42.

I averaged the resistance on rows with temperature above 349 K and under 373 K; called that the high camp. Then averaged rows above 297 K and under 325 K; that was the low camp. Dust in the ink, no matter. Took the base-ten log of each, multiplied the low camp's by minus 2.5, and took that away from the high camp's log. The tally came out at 6.63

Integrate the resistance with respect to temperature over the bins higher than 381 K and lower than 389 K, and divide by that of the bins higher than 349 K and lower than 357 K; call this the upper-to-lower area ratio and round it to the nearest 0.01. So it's 0.93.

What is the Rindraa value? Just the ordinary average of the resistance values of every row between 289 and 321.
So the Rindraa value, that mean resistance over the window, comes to 82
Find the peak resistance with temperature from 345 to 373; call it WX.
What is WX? 86.26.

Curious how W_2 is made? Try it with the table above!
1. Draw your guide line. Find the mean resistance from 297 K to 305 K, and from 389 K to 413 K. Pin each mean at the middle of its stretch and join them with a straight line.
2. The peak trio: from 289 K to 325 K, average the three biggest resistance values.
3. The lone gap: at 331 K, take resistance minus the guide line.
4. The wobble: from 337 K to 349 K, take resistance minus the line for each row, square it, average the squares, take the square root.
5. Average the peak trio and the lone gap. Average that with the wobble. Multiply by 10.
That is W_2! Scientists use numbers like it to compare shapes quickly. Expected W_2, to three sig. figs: 285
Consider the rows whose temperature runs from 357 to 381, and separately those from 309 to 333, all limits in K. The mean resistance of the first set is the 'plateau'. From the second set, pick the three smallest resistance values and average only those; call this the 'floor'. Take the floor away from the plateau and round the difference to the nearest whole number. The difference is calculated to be 15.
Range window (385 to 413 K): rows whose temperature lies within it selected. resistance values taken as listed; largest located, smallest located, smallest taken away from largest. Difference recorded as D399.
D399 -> 32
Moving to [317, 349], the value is 22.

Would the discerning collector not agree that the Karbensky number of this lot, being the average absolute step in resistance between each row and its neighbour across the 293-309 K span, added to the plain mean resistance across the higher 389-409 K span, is 64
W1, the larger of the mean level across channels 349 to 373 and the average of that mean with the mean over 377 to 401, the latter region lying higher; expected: 83.2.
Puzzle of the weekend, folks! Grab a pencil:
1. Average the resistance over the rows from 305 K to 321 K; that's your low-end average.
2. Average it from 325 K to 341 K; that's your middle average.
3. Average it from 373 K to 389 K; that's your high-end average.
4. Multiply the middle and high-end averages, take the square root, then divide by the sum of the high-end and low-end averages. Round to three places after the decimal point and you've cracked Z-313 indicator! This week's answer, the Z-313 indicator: 0.480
